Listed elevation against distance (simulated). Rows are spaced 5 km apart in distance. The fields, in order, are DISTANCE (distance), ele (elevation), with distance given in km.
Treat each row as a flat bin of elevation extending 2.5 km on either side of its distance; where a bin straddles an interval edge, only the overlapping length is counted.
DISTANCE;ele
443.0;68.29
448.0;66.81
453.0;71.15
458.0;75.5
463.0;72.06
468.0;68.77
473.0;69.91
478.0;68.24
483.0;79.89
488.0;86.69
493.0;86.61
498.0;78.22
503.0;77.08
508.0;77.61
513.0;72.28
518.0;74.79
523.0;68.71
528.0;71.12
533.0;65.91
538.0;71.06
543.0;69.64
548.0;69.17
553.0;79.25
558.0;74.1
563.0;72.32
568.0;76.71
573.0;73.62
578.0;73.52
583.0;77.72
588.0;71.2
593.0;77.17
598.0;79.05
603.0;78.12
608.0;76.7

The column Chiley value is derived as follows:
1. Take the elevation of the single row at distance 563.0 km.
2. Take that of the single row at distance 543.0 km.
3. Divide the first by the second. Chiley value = 1.04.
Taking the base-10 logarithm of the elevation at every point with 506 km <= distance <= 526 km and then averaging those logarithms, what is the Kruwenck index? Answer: 1.86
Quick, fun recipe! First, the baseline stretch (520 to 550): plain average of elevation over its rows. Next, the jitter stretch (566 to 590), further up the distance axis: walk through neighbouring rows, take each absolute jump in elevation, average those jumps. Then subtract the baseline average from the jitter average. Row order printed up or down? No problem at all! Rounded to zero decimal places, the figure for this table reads -66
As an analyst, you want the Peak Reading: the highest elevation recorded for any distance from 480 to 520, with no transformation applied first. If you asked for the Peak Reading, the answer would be 86.69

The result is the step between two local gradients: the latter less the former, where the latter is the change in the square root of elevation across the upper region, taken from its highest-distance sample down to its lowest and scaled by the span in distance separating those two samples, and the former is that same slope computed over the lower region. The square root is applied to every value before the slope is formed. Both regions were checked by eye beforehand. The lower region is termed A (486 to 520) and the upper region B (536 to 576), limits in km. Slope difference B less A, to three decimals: 0.026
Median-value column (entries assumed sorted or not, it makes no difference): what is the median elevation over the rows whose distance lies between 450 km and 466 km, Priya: 72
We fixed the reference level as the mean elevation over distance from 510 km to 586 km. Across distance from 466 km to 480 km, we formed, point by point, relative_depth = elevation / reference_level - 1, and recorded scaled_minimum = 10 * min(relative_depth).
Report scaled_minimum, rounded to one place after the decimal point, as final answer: -0.6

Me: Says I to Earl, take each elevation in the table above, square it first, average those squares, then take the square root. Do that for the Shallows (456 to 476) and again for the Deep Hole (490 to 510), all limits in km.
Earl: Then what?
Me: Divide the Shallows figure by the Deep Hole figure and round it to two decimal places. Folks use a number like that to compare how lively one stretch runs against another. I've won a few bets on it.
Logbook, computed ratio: 0.90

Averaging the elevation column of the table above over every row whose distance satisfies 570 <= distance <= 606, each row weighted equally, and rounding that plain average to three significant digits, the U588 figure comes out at 75.8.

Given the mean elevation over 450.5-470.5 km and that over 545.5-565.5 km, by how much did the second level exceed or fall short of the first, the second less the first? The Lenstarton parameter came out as 1.8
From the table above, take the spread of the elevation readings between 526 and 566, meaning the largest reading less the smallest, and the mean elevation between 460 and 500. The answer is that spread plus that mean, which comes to 89.6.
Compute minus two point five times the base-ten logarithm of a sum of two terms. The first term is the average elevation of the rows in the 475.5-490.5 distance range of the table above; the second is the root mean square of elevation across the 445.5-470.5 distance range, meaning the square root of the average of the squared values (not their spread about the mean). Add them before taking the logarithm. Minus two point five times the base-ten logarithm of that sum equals -5.43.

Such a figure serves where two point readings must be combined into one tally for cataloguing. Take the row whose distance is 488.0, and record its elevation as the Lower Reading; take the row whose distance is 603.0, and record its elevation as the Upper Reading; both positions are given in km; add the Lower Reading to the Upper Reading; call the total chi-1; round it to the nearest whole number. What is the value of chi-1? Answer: 165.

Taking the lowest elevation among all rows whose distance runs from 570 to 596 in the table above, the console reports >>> 71.2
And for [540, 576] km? 69.17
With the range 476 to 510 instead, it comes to 68.24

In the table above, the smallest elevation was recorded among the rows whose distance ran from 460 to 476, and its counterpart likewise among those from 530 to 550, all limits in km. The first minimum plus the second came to 135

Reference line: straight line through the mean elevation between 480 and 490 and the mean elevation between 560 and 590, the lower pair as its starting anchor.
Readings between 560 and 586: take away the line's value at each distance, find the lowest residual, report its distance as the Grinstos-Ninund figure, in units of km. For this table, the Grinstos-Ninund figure 563.0 km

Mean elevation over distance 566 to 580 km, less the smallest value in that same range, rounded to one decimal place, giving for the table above 1.1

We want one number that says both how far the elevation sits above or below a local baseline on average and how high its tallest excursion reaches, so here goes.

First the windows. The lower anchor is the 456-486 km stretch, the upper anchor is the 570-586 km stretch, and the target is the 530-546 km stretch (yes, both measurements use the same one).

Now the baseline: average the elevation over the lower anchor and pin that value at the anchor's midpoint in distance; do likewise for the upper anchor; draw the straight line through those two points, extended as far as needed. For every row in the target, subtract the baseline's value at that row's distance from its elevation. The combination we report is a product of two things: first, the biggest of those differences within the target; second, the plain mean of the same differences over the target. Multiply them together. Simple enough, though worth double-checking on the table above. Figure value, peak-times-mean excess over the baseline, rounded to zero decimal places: 15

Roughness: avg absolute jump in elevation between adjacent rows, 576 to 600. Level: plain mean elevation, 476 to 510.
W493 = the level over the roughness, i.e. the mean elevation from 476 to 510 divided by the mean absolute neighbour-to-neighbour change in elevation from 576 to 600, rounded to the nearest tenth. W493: 17.1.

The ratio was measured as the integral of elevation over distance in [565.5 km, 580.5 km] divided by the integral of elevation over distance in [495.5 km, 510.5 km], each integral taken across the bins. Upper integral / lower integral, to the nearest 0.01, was 0.96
